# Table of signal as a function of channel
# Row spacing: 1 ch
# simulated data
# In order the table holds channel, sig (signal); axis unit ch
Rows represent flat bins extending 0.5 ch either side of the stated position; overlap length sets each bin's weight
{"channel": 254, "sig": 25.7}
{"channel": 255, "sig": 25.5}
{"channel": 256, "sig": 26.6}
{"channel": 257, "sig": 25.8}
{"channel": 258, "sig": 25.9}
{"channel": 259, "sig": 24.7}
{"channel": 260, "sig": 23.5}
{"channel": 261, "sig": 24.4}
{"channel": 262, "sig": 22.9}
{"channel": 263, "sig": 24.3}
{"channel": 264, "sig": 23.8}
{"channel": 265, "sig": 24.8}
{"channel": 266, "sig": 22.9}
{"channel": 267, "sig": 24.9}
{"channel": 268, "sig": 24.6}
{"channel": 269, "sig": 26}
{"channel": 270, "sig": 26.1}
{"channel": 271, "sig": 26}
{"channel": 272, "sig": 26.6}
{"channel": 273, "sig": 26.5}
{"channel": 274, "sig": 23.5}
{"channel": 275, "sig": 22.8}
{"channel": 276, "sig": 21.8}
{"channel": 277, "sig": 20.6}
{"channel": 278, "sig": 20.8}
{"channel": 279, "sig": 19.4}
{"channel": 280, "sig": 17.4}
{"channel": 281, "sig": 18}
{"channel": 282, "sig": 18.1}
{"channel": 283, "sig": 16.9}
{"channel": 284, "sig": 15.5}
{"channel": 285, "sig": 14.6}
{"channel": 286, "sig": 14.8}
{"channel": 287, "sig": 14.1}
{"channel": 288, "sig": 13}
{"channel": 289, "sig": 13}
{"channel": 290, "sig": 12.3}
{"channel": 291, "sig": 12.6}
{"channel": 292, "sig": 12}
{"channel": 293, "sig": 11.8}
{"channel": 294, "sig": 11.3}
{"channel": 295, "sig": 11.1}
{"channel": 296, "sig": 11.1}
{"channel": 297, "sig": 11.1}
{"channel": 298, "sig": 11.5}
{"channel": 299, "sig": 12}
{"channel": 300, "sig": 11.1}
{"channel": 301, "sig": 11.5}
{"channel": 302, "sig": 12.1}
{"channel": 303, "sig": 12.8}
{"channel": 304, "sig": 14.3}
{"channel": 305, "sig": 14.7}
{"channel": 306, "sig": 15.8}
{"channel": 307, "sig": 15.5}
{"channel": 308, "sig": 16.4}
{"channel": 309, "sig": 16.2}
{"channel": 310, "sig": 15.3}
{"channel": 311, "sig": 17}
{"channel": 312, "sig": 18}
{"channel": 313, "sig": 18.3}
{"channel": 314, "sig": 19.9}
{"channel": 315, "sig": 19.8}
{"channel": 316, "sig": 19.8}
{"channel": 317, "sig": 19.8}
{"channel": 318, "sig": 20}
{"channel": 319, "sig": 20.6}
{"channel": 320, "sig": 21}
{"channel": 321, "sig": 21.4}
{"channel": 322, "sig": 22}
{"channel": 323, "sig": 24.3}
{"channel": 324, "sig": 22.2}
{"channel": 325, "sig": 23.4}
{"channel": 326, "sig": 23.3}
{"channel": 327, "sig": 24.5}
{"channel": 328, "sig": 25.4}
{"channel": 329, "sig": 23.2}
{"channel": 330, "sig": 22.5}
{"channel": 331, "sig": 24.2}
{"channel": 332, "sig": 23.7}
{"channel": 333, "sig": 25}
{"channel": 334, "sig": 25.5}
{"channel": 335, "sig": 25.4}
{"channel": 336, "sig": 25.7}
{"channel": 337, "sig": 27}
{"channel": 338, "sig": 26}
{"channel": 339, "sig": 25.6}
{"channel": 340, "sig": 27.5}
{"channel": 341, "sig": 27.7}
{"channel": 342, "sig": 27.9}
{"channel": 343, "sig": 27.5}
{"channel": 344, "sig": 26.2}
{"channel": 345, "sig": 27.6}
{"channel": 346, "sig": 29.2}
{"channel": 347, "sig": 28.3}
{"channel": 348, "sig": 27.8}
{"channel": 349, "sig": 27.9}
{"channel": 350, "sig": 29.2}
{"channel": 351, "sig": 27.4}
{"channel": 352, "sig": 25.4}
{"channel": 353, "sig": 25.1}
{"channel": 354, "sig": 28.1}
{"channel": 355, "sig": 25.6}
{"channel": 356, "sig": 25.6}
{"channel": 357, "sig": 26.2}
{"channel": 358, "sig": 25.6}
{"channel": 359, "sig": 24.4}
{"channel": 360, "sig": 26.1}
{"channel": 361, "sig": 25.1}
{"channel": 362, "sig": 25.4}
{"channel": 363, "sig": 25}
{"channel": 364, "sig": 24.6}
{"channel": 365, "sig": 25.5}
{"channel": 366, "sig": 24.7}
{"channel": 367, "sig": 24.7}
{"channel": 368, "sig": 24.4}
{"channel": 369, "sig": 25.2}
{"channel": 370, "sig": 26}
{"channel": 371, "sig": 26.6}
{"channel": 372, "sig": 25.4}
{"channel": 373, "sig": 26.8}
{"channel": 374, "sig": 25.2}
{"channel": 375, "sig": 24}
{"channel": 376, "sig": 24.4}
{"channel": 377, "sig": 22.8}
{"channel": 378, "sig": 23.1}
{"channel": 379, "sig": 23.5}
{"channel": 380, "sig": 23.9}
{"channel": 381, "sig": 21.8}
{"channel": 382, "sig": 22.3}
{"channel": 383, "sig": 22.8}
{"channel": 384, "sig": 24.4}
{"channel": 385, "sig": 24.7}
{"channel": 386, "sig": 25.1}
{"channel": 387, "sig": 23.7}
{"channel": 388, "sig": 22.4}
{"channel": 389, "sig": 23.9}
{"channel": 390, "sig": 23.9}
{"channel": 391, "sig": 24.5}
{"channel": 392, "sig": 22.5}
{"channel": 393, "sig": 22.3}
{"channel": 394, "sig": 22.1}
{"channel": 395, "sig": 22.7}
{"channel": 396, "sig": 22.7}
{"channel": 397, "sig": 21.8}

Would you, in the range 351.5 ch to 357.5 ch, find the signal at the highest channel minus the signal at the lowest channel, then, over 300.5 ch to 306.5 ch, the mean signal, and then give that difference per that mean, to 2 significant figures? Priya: 0.059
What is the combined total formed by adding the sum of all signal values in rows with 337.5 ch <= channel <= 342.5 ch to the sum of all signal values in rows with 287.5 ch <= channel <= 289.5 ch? 161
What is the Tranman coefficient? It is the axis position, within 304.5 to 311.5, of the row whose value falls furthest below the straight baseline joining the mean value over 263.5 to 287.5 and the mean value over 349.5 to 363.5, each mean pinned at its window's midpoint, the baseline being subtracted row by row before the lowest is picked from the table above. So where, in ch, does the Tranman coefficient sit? 305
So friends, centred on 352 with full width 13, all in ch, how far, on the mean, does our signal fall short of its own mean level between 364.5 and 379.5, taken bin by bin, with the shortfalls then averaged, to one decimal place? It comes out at -2.2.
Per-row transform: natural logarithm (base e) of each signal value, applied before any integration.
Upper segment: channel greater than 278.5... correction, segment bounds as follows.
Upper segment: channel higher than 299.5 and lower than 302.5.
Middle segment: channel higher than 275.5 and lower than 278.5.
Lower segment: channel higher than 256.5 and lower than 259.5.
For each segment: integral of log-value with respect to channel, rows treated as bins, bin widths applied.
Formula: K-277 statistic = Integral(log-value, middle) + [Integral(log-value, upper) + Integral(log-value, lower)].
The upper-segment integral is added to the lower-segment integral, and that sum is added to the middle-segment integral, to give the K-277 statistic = 26.2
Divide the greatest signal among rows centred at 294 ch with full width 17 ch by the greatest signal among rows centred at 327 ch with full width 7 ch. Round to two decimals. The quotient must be 0.58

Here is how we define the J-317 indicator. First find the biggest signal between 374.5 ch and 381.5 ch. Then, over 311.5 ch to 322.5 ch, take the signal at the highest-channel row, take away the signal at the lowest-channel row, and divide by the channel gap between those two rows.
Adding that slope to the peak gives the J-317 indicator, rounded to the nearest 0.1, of 24.8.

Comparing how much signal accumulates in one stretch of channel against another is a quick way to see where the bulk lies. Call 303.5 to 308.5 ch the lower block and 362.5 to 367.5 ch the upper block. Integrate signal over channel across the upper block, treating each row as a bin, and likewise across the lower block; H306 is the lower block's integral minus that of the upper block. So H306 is -48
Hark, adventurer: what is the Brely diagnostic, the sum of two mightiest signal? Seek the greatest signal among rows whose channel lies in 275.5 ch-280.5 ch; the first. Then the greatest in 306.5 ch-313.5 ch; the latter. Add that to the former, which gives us 40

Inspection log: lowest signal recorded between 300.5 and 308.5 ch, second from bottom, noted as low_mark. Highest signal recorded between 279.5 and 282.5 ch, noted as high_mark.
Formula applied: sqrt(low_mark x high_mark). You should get 15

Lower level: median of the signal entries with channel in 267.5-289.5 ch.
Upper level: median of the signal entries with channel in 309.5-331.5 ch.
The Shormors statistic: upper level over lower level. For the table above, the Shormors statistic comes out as 1.06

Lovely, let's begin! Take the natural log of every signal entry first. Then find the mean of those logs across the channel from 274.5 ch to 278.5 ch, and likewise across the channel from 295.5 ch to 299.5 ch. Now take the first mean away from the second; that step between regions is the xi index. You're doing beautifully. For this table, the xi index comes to -0.63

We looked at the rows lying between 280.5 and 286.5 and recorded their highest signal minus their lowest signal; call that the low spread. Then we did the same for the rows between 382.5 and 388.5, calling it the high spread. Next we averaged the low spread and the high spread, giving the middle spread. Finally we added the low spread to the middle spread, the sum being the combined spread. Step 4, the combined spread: 6.6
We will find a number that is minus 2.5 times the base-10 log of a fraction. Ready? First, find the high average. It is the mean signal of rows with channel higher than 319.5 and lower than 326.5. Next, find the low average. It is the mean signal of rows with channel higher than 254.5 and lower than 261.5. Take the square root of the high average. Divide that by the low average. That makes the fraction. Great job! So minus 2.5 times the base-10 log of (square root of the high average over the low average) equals 1.81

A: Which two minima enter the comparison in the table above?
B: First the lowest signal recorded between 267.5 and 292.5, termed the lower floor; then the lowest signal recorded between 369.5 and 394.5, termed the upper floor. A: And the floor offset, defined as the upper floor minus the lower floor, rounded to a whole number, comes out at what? 10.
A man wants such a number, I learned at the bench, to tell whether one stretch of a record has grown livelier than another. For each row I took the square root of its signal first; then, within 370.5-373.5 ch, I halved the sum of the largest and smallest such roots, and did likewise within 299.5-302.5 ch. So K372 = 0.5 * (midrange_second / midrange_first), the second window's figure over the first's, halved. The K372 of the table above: 0.33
